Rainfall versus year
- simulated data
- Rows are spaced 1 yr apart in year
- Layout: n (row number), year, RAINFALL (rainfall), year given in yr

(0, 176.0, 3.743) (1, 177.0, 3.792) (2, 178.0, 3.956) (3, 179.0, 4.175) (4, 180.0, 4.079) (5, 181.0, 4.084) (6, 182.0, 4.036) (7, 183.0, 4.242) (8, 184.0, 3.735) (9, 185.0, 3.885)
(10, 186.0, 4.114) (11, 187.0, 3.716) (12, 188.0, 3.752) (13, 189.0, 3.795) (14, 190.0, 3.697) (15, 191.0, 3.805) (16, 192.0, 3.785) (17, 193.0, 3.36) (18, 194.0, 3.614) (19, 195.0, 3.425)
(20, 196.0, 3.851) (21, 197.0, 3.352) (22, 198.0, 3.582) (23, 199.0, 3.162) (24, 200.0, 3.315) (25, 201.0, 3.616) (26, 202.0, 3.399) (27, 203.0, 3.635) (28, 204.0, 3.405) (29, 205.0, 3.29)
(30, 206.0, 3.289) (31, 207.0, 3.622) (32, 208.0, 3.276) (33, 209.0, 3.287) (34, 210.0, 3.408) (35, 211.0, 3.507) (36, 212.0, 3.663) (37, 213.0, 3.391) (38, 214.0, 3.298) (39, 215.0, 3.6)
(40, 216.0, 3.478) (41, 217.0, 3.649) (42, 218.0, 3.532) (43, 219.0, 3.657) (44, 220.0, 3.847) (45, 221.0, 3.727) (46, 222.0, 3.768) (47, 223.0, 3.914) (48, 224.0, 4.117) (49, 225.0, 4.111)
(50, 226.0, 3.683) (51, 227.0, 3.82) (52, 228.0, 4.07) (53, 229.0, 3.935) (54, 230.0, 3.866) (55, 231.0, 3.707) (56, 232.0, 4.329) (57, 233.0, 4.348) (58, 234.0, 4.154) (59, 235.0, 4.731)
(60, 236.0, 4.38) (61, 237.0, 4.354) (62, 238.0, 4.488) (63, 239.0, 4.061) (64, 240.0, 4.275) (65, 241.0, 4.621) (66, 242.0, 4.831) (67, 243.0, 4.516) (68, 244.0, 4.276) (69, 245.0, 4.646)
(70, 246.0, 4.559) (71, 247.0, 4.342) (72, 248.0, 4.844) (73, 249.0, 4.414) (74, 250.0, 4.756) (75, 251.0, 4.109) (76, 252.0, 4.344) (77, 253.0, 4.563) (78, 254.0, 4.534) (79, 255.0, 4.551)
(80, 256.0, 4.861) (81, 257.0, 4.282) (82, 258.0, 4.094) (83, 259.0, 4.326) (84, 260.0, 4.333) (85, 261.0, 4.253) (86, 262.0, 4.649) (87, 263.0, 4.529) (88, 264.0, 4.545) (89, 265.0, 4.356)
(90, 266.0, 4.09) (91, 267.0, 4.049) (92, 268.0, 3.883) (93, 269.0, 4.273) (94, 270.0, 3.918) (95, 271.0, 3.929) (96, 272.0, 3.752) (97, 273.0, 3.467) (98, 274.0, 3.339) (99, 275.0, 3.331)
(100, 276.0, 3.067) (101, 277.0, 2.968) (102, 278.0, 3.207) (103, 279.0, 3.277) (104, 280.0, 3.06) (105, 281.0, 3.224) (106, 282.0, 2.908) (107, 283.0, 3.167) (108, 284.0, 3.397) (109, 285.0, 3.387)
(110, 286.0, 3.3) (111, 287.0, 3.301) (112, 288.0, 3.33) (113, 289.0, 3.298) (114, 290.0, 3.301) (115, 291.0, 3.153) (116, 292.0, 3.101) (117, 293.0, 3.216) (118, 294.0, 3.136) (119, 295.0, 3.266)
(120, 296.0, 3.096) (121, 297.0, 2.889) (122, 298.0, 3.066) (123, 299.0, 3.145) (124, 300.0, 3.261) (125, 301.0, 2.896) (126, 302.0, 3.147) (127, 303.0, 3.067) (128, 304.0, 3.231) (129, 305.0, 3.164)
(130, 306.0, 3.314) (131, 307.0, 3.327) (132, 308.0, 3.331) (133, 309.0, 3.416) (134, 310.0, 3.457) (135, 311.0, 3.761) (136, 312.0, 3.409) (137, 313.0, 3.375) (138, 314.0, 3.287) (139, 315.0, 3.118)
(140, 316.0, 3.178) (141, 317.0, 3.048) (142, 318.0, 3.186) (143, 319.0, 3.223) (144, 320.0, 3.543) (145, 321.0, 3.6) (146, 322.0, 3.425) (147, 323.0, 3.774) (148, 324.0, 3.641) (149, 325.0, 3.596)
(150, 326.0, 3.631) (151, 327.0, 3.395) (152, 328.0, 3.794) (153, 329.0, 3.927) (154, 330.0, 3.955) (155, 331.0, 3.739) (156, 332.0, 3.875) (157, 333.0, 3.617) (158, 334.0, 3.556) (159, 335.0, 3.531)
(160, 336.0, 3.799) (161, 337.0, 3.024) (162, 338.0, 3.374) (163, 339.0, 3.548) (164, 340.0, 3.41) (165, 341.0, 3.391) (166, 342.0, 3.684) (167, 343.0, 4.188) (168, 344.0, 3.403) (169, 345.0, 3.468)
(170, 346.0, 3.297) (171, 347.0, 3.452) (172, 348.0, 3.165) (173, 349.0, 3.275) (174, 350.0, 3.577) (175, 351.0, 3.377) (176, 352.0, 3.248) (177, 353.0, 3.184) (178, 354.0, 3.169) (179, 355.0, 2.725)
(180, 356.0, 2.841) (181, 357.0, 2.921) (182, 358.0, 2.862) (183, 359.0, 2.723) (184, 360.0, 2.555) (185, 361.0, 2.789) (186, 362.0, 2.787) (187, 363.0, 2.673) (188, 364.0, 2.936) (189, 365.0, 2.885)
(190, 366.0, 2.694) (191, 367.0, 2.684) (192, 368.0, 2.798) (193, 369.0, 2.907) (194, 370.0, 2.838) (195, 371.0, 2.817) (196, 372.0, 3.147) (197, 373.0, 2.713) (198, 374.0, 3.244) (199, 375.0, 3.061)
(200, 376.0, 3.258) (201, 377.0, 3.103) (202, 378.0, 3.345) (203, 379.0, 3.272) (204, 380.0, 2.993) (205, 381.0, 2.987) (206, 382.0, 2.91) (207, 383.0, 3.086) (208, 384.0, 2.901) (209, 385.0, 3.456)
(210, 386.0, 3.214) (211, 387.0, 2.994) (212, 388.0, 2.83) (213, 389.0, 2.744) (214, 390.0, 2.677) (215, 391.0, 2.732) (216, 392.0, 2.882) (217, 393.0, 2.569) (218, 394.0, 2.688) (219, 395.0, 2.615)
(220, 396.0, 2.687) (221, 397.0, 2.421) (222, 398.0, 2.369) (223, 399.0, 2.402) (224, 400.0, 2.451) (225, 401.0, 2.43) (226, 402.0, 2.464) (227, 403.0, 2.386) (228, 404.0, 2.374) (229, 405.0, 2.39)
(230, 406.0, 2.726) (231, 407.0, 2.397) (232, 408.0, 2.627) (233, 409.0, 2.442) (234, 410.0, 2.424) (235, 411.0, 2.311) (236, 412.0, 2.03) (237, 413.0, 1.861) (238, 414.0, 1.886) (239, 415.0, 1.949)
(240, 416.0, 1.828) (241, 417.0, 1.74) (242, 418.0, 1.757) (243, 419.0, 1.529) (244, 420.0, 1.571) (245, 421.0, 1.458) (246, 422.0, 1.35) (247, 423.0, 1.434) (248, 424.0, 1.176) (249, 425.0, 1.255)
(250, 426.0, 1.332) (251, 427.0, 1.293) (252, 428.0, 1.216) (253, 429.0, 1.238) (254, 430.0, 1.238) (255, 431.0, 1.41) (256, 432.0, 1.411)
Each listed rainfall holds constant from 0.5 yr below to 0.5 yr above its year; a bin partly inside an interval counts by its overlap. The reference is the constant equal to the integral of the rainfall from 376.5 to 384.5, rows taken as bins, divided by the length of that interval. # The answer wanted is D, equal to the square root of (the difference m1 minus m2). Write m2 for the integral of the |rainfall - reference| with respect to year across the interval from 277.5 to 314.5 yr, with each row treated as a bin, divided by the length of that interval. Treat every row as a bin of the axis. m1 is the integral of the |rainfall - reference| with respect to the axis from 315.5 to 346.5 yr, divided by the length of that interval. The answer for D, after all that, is 0.5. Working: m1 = 0.5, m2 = 0.19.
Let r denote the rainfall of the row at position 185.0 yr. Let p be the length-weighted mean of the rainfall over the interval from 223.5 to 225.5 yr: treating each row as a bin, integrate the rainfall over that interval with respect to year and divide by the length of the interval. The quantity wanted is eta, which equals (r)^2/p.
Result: 3.7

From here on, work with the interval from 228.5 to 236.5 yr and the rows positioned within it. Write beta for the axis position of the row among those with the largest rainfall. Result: 235.0 yr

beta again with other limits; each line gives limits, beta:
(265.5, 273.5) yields 269.0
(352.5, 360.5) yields 353.0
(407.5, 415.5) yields 408.0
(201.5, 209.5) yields 203.0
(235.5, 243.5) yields 242.0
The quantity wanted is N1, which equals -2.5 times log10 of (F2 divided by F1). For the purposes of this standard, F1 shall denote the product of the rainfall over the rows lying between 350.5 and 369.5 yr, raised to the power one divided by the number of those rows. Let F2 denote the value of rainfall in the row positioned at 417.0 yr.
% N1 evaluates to 0.5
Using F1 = 2.9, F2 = 1.74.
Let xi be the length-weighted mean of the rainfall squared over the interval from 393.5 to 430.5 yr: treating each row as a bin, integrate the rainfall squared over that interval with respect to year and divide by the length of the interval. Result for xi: 4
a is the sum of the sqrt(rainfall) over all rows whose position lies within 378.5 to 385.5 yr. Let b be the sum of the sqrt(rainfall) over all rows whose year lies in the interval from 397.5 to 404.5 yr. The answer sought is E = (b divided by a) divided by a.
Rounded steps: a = 12.3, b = 10.9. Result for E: 0.072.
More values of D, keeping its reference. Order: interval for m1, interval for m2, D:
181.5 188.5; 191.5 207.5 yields 0.7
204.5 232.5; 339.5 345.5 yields 0.3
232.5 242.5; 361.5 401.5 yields 1.0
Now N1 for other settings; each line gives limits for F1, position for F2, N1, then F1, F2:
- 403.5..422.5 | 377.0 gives -0.5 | 2.0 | 3.103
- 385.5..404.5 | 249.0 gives -0.6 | 2.6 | 4.414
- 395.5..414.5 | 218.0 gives -0.4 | 2.4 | 3.532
